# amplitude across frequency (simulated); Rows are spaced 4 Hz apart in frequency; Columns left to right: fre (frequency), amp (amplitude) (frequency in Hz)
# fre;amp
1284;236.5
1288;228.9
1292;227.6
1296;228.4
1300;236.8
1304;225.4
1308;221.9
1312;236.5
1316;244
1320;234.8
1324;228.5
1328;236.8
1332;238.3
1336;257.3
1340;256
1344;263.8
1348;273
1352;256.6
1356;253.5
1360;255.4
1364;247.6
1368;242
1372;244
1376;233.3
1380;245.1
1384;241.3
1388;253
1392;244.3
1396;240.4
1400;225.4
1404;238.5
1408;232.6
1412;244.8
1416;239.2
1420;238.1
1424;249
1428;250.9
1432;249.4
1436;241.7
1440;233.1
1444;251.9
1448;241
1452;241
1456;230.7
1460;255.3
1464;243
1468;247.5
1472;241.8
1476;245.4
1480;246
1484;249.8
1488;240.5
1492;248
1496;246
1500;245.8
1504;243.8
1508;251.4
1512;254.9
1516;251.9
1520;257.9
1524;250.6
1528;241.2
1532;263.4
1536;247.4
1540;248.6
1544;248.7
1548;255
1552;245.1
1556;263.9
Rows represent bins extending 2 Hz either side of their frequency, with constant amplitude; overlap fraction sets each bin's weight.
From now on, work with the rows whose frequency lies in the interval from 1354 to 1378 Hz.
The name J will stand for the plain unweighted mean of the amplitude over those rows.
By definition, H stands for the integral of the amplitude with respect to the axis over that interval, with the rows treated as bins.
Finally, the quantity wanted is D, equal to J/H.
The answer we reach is 0.04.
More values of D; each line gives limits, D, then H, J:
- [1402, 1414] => 0.08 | 2864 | 239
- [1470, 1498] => 0.04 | 6870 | 245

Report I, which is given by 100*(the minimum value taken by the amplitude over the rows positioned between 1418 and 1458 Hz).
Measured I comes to 23070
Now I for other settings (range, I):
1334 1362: 25350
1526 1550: 24120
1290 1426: 22190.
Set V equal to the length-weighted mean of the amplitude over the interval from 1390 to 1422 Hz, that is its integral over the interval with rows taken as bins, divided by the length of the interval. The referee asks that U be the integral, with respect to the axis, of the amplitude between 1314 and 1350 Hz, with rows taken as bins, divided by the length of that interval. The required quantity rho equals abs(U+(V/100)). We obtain 250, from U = 248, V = 238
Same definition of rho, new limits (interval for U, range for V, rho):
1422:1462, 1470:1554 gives 247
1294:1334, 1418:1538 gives 236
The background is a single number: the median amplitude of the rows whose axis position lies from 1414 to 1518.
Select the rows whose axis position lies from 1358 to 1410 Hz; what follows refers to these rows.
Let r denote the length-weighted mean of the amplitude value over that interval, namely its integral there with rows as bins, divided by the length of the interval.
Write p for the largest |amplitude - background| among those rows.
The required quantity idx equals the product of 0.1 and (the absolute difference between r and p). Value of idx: 22.1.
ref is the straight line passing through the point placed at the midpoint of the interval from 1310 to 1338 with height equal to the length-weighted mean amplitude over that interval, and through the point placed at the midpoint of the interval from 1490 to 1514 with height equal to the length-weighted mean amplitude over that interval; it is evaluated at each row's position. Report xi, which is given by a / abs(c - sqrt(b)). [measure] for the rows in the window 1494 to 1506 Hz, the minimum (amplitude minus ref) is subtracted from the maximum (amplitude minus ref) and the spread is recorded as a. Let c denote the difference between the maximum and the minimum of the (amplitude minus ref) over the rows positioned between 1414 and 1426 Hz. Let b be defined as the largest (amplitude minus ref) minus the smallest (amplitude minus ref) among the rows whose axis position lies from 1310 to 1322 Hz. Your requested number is 0.3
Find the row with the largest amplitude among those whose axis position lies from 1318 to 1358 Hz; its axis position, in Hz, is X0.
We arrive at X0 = 1348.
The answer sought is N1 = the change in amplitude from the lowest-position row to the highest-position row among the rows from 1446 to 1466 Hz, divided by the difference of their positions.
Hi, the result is 0.1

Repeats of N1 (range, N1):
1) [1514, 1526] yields -0.2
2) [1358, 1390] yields -0.1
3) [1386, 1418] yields -0.5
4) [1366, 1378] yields -1.1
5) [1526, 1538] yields 0.8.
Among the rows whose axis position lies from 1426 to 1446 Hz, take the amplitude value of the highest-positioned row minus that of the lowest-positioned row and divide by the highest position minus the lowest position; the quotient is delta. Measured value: 0.1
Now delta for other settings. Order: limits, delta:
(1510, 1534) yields 0.4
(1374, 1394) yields 0.7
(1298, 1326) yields -0.3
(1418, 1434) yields 0.9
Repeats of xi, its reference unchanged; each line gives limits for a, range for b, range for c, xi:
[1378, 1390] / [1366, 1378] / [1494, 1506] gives 16.4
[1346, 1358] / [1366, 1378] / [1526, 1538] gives 1.1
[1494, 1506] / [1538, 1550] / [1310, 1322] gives 0.4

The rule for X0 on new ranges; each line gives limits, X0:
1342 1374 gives 1348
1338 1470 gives 1348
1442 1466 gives 1460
